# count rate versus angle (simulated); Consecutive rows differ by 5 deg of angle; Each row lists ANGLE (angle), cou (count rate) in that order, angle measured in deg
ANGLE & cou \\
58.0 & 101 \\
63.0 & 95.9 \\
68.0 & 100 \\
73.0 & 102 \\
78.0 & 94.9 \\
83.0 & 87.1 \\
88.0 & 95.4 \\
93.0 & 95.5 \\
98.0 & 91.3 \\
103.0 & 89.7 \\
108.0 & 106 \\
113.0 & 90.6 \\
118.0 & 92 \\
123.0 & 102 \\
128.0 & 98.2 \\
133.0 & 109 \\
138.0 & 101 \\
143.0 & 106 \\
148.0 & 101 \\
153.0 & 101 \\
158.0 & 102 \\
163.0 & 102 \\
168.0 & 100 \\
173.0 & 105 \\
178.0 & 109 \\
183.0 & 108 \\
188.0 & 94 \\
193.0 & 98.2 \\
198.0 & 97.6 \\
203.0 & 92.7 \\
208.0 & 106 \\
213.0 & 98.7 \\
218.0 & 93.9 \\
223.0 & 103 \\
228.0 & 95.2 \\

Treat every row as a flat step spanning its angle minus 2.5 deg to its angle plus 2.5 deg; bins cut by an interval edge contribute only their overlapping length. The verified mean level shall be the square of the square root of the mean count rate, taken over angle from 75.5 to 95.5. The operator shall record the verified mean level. 93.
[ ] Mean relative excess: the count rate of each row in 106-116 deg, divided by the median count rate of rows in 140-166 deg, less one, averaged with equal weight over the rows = -0.04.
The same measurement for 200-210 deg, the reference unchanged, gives -0.03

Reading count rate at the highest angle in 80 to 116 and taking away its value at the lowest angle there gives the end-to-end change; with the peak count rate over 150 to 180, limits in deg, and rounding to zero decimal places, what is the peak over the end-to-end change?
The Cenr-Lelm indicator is 31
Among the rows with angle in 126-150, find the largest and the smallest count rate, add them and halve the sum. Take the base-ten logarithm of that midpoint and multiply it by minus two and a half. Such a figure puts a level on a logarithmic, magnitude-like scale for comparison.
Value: -5.04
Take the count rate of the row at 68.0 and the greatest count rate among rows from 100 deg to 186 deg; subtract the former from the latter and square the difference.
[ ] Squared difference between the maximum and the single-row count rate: 81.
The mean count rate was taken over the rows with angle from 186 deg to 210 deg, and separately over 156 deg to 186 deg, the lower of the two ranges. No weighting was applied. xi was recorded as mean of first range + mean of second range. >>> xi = 202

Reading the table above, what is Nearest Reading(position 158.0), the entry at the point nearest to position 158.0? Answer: 102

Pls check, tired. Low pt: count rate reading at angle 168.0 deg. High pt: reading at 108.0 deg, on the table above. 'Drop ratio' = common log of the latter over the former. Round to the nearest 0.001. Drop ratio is 0.025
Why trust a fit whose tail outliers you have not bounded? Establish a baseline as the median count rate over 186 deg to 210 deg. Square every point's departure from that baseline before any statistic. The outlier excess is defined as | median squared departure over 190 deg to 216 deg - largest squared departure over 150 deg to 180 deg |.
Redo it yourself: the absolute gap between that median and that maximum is 129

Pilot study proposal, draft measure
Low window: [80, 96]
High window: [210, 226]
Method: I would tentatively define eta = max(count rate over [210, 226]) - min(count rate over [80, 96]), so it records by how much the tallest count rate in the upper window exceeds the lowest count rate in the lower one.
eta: 16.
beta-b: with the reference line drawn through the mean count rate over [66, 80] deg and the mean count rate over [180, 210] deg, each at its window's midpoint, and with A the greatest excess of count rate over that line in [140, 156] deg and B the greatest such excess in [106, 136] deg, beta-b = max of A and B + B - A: 12.8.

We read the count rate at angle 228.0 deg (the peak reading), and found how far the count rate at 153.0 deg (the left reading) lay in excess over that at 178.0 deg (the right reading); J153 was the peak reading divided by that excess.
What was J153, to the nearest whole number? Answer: -12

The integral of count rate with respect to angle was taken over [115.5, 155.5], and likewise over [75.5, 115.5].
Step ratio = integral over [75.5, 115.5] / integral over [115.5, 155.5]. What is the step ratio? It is 0.93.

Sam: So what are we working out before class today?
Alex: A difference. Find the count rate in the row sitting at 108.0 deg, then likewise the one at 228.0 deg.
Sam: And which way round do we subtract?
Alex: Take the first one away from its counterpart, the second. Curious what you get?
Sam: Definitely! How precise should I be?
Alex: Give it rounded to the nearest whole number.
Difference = -11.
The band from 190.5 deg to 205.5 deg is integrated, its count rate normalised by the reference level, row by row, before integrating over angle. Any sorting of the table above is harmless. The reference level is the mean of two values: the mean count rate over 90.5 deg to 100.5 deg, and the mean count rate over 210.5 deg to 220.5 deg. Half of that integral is 7.60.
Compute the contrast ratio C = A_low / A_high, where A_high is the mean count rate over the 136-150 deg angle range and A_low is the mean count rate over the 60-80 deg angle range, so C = 0.96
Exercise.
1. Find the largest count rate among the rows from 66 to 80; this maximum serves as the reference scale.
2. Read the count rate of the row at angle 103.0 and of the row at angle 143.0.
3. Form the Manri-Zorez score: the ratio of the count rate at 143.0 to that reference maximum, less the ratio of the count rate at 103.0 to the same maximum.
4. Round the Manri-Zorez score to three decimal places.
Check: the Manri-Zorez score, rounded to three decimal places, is 0.160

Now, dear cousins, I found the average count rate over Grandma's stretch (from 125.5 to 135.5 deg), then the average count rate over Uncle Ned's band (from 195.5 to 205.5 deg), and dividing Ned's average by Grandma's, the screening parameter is 0.92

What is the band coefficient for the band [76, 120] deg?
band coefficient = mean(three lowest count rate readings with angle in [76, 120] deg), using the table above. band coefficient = 89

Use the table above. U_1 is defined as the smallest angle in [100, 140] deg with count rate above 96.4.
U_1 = 108.0 deg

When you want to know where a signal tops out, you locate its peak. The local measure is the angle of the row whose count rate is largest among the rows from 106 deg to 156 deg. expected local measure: 133.0 deg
